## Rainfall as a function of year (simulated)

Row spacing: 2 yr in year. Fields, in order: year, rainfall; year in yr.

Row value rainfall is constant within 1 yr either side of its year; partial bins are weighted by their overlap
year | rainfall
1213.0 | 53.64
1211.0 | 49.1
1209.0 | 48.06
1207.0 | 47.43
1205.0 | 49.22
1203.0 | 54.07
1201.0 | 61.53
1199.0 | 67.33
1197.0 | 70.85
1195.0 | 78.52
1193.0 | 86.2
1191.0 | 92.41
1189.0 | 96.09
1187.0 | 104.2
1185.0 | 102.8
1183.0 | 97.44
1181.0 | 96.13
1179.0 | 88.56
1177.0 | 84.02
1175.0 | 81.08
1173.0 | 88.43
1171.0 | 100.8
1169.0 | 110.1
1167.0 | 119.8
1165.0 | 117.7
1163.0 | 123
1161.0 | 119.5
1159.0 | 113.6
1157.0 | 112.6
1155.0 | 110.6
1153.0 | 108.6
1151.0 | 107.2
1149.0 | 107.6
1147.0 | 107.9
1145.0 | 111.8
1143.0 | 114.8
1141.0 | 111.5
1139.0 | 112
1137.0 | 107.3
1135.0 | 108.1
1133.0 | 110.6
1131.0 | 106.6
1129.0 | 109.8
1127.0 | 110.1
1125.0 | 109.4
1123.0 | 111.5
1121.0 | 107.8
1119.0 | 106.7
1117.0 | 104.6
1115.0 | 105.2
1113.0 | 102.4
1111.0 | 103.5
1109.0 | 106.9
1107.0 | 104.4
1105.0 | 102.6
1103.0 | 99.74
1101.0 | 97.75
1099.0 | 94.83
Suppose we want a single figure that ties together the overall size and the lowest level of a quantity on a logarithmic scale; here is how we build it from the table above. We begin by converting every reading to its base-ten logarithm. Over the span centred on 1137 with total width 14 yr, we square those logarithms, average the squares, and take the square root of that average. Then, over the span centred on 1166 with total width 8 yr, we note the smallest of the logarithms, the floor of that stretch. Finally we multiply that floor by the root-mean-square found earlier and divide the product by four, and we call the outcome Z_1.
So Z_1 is 1.04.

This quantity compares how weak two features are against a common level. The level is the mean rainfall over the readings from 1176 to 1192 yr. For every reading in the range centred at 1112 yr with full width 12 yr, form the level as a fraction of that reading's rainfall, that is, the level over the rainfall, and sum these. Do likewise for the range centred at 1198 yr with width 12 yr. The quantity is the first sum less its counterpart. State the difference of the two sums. -2.9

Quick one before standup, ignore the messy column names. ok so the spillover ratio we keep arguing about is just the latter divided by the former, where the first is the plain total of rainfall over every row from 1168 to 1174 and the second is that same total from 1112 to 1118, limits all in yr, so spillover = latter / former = 1.04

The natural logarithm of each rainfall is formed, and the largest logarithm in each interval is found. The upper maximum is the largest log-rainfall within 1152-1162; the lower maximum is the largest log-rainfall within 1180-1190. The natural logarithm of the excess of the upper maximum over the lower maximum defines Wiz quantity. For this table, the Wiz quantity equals -2.0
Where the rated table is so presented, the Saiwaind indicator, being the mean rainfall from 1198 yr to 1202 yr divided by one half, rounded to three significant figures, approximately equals 129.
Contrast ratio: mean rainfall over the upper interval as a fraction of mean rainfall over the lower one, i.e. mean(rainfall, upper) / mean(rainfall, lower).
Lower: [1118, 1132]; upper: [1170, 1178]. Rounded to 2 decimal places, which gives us 0.81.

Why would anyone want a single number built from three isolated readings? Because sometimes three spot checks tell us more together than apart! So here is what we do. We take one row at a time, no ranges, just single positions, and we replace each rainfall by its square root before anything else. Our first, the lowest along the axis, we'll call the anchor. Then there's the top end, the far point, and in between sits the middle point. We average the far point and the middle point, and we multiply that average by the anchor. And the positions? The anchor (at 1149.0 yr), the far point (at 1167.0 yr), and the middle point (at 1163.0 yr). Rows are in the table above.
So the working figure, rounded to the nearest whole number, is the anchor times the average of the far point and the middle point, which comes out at 114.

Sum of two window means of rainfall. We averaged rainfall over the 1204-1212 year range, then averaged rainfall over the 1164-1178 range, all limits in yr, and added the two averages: 149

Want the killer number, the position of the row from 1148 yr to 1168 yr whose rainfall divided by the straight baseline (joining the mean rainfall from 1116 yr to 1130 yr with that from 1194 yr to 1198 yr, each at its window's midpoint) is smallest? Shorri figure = 1149.0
